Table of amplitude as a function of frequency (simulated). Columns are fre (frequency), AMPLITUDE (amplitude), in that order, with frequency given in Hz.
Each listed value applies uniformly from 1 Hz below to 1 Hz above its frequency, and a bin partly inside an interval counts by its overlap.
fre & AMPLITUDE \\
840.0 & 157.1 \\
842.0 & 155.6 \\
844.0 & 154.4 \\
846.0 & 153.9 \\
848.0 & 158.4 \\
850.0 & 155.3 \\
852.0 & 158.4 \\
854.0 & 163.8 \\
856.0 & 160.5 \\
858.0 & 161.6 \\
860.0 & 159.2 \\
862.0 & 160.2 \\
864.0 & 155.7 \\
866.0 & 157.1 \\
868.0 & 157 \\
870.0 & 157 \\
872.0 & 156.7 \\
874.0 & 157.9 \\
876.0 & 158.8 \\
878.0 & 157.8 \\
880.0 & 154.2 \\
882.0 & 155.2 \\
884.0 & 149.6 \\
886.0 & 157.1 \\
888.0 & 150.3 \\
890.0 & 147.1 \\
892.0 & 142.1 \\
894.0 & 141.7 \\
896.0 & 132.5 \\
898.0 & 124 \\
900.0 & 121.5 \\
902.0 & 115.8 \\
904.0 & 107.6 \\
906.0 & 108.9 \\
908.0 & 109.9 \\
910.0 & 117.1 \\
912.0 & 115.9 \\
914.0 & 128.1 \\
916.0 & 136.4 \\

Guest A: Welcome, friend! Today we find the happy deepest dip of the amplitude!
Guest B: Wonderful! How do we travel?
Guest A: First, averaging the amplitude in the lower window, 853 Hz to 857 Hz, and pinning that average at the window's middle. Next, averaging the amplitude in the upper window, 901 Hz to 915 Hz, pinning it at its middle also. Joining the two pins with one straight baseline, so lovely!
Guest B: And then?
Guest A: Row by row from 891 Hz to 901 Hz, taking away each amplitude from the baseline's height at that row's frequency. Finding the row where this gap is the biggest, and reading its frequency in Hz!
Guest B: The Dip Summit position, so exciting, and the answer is 900.0 Hz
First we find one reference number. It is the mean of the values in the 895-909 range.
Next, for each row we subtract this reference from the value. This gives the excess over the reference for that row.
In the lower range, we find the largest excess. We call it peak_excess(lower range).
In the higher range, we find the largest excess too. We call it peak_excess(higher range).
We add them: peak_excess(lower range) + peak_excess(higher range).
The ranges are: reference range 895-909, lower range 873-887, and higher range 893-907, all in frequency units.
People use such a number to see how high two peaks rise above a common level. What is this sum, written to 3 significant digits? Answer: 66.2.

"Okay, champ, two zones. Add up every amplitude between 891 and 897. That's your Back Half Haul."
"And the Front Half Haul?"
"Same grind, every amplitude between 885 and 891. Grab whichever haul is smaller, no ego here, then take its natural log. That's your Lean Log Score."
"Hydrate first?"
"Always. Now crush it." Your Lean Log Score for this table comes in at 6.03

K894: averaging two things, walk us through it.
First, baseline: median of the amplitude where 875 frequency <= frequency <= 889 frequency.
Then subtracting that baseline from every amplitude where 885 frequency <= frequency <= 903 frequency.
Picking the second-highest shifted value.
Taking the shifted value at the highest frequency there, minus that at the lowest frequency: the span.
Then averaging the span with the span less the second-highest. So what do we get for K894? -39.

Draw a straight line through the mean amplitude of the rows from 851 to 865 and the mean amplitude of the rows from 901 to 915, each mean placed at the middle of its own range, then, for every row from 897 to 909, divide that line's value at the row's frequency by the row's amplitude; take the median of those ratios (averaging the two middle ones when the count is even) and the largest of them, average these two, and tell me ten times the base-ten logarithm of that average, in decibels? 0.30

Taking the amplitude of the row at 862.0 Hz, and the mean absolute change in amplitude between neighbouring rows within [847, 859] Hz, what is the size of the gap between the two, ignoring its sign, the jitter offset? 157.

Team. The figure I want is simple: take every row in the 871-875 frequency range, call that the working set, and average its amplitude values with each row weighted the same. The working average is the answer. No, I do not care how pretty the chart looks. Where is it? 157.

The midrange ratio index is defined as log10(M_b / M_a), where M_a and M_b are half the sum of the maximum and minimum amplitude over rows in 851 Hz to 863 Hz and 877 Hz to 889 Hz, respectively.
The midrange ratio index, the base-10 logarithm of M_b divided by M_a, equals -0.020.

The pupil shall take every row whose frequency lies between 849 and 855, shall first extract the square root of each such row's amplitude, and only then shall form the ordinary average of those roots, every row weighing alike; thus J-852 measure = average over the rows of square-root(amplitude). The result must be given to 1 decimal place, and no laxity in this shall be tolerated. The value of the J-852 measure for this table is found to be 12.6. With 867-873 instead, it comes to 12.5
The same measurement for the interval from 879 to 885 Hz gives 12.4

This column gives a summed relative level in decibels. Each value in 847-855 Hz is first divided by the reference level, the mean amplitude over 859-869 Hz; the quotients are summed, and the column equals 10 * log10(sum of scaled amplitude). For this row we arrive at 6.05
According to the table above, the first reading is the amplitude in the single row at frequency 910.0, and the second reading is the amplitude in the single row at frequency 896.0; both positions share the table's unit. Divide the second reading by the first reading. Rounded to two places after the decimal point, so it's 1.13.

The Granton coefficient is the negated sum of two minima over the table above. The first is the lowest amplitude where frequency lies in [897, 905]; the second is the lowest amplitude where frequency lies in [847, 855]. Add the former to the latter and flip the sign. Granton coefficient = -263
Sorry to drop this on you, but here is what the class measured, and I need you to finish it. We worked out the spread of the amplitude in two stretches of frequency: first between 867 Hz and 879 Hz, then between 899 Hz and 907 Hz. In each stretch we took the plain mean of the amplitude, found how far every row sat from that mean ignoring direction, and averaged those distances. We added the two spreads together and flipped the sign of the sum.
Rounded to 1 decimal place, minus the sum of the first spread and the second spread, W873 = -5.8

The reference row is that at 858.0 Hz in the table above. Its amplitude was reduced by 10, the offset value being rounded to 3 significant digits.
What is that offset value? 152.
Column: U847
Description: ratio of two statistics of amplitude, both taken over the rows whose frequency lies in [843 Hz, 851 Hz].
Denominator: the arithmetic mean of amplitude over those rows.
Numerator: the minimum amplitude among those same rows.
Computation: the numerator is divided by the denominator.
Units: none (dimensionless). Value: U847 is 0.990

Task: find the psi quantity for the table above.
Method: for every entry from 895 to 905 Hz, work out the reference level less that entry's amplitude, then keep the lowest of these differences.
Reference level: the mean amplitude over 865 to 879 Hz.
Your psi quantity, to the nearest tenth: 25.0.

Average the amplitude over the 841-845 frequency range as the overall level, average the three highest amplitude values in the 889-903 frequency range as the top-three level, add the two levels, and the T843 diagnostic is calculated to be 299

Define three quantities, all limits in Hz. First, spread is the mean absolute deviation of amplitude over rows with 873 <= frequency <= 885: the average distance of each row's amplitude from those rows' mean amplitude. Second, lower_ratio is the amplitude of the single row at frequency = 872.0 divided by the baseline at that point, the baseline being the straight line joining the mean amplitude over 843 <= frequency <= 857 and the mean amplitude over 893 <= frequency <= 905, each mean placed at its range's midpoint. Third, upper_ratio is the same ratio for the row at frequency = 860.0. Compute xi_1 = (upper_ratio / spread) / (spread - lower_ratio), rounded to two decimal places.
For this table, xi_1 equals 0.28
